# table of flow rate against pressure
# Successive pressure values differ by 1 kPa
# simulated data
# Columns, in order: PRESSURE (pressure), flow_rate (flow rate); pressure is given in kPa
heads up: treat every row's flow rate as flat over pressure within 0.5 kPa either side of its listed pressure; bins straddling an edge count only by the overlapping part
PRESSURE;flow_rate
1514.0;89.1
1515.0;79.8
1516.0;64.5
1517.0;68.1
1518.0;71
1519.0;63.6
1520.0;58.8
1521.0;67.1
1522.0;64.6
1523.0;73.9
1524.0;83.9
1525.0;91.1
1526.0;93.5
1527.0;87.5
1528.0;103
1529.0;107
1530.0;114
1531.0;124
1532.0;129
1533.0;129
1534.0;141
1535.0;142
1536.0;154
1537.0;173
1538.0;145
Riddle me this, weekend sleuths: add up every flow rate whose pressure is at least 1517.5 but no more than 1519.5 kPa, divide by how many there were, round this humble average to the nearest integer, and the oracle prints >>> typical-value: 67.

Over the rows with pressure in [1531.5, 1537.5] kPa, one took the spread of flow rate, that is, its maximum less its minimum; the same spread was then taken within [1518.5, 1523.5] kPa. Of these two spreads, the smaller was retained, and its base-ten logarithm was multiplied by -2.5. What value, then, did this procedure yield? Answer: -2.9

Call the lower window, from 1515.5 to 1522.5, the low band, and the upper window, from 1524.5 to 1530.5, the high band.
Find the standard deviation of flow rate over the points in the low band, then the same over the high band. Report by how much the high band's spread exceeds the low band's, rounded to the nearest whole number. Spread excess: 6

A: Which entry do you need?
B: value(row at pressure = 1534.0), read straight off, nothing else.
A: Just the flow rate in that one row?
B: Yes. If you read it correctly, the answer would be 141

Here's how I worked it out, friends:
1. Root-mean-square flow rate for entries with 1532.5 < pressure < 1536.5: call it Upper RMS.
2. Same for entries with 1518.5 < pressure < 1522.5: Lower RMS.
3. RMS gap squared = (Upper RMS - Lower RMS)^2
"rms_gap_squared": 6112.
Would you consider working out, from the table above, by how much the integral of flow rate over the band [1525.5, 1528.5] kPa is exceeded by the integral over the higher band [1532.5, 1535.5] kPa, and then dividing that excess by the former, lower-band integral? 0.45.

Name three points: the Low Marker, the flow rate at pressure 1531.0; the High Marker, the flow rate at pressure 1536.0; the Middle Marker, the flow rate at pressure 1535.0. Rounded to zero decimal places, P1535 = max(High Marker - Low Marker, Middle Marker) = 142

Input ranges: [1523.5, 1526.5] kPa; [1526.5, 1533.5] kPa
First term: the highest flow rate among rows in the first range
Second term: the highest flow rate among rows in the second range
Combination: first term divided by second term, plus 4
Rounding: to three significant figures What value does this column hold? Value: 4.72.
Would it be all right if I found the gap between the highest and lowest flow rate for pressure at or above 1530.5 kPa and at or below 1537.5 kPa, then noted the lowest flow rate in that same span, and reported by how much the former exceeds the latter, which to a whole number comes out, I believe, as -75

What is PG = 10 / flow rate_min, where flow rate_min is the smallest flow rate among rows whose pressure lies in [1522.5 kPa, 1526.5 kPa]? 0.14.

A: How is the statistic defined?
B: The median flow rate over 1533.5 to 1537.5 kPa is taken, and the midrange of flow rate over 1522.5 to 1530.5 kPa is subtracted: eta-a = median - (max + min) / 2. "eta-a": 54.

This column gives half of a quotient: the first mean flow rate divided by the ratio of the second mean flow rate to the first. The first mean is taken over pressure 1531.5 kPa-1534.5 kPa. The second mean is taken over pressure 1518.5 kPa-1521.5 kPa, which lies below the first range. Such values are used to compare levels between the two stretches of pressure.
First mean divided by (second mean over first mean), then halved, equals 140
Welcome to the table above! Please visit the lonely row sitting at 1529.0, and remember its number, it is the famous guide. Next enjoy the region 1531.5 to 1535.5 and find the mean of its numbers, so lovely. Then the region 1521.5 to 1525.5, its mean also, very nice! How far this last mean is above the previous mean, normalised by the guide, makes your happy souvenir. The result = -0.53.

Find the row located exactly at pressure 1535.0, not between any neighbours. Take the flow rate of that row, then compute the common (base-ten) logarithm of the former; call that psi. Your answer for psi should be 2.15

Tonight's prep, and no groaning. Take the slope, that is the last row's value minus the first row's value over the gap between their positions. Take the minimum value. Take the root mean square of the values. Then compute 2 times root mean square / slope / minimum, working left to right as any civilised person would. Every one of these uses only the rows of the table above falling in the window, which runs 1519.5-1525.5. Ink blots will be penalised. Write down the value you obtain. 0.39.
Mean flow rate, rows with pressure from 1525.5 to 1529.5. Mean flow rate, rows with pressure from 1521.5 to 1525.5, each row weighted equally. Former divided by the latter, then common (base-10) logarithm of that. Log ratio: 0.096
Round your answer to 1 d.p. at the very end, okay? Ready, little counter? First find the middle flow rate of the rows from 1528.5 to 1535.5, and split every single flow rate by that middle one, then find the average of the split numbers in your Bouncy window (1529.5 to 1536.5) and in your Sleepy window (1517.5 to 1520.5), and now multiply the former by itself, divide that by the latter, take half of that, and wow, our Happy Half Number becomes 1.1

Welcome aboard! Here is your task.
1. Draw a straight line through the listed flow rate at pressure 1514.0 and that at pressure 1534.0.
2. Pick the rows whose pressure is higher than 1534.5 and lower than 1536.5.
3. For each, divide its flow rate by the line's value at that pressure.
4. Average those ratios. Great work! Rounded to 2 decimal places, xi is 1.02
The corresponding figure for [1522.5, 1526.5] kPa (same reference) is 0.73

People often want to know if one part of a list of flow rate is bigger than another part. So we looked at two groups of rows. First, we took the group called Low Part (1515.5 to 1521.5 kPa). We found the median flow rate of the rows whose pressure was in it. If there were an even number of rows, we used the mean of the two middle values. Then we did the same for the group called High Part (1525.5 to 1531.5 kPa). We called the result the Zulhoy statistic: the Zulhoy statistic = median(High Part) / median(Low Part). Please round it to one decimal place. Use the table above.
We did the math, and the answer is 1.6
